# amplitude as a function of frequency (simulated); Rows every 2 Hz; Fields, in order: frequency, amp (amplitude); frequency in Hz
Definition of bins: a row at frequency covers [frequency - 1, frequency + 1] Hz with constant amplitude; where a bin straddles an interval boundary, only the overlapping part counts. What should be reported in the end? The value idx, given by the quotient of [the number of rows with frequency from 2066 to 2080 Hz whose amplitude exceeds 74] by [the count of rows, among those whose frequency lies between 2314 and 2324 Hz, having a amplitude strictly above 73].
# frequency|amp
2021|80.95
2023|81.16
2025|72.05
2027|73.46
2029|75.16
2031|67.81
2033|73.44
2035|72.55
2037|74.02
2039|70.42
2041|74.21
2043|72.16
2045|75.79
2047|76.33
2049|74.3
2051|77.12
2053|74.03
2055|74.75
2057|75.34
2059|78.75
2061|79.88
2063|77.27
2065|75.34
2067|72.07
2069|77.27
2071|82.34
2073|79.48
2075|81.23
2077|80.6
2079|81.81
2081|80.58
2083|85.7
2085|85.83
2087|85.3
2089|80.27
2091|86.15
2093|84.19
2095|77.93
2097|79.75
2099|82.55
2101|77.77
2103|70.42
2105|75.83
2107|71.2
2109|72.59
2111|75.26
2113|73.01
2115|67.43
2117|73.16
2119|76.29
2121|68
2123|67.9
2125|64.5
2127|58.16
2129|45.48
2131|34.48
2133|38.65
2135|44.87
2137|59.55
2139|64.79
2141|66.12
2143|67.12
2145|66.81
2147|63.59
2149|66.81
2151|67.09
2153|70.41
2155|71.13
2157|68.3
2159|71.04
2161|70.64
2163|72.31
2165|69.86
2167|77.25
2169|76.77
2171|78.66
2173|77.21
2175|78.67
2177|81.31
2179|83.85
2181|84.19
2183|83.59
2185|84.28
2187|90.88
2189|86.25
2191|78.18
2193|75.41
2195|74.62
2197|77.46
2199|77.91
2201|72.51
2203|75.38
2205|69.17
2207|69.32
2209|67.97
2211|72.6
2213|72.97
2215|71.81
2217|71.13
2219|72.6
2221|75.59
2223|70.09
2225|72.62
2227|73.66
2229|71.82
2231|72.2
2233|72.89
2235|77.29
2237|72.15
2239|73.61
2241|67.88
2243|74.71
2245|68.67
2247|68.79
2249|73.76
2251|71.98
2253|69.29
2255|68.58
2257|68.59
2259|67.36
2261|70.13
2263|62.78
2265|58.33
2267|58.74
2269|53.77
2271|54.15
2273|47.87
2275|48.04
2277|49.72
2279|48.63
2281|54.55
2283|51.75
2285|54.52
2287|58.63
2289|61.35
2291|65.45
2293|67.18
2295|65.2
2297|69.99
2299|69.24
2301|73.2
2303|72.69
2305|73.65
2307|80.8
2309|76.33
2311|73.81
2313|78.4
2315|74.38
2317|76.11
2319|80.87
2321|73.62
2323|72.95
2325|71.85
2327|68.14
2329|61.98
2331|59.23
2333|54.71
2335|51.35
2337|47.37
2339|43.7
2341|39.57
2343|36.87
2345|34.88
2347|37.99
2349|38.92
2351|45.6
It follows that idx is 1.5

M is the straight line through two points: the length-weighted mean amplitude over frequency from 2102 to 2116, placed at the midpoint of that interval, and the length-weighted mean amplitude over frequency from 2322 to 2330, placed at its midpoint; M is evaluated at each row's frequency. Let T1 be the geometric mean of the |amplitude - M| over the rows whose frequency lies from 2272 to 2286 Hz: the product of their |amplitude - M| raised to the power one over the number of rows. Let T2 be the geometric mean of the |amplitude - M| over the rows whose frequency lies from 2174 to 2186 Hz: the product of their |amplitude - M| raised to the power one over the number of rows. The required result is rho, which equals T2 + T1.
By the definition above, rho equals 29.9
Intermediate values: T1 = 18.6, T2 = 11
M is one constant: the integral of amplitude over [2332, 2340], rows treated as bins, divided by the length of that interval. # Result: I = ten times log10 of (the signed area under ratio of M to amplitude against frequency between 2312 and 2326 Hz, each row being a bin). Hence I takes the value 9.6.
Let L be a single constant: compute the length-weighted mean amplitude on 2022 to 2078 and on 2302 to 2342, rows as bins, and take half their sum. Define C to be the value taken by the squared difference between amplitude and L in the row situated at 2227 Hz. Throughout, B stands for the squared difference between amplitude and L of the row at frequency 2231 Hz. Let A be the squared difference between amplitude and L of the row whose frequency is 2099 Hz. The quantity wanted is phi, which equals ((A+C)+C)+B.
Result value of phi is 145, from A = 131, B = 1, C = 6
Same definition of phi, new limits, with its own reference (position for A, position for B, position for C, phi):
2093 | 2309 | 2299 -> 205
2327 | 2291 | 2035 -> 45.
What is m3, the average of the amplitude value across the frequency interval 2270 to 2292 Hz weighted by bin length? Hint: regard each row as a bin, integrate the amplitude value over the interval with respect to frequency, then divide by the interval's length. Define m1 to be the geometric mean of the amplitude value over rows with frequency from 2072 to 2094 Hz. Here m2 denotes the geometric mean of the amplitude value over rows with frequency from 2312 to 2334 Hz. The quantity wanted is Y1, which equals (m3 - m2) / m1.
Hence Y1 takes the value -0.19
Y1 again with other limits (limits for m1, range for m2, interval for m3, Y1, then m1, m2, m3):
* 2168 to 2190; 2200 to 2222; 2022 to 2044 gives 0.02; 82.2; 71.9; 73.3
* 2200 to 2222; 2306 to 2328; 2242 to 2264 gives -0.08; 71.9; 75.1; 69.5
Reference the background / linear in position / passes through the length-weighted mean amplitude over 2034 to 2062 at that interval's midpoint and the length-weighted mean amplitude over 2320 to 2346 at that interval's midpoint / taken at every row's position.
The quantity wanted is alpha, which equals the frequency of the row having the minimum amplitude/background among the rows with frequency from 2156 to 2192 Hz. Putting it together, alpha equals 2157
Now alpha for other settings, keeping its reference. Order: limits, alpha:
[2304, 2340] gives 2339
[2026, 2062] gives 2031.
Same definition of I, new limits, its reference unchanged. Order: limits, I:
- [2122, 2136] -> 11.6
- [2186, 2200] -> 9.4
